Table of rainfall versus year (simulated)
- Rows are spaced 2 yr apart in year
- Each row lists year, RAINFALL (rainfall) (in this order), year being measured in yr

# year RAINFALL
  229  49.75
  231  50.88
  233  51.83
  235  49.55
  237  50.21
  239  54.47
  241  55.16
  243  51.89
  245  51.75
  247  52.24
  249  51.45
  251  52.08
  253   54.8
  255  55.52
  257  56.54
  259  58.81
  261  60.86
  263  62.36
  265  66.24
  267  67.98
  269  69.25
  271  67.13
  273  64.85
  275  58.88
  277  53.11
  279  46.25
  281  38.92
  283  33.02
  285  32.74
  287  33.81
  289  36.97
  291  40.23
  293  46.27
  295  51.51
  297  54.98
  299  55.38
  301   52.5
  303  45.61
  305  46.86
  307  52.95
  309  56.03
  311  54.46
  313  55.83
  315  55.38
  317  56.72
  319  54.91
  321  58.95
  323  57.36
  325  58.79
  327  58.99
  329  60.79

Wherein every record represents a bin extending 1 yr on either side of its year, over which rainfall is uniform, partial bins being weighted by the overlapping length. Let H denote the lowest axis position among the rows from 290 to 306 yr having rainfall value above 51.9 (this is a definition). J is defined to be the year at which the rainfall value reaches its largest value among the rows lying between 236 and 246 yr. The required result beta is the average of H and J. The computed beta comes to 269 yr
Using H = 297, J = 241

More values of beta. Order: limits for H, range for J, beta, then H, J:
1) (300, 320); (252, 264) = 282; 301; 263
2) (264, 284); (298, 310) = 287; 265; 309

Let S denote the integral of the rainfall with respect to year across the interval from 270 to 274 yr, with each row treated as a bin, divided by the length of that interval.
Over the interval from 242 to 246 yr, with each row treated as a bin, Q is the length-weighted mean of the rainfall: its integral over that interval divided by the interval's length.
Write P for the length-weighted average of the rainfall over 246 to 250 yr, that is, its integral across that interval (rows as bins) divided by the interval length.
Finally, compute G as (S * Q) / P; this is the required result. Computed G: 66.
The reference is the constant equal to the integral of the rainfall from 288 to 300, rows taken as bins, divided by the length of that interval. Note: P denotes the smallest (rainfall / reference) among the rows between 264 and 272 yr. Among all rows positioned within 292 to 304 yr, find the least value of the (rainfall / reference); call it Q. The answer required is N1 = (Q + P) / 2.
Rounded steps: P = 1.4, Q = 0.96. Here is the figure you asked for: 1.18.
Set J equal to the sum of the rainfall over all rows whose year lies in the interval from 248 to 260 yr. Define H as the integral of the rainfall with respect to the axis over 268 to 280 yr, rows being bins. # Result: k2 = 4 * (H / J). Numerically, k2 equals 8.7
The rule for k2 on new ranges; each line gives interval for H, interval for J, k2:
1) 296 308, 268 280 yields 6.9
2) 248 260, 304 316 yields 8.2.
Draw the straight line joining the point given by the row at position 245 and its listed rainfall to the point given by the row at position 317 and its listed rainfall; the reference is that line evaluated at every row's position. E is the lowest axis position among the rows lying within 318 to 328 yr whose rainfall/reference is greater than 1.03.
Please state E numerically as 321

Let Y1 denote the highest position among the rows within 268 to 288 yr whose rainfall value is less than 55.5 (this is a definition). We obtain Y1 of 287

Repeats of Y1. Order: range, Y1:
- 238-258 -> 253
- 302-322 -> 319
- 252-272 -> 253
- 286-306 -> 305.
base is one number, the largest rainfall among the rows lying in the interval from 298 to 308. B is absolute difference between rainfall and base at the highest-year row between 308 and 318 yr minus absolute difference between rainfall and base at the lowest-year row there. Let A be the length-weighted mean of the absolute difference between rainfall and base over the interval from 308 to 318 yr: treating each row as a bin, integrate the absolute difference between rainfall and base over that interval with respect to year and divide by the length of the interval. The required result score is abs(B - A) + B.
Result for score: 1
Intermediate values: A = 0.7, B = 1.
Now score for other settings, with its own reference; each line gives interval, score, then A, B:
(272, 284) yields 15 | 10.5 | 13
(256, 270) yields 18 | 7.8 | 13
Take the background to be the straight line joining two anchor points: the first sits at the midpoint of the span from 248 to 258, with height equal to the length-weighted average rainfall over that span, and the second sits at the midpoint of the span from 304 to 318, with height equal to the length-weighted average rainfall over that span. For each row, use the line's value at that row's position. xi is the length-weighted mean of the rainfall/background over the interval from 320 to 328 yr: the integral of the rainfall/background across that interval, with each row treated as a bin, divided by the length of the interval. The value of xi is 1.08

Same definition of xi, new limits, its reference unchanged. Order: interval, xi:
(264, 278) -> 1.18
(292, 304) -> 0.94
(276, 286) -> 0.75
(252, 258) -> 1.03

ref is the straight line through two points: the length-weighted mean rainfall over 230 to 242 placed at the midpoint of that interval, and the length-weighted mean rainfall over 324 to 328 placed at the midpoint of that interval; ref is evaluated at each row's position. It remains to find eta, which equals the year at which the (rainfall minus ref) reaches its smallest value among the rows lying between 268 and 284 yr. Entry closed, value 283 yr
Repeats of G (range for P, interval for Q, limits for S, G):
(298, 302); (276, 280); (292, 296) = 45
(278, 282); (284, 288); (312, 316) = 43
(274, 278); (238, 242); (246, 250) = 51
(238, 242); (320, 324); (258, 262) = 63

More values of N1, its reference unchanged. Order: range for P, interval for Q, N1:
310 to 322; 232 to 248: 1.09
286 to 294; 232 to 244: 0.88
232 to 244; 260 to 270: 1.16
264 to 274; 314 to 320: 1.26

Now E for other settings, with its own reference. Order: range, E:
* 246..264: 253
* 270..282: 271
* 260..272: 261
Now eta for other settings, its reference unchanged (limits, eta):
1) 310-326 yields 319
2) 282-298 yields 285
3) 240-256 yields 249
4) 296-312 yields 303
